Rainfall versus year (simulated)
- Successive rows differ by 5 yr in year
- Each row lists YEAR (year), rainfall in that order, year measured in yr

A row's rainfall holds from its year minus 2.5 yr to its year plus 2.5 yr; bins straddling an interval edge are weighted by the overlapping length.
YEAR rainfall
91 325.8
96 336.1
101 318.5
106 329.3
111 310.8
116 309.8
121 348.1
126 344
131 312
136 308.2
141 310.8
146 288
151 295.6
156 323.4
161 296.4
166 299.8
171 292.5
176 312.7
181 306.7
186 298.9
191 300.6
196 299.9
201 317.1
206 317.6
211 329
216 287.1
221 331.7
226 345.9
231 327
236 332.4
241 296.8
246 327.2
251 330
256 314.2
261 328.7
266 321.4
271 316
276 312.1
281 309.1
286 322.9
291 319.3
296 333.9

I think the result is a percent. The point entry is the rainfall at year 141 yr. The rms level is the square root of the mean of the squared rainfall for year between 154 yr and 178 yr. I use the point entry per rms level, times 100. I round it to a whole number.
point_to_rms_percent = 102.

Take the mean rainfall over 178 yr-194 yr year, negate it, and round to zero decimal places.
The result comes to -302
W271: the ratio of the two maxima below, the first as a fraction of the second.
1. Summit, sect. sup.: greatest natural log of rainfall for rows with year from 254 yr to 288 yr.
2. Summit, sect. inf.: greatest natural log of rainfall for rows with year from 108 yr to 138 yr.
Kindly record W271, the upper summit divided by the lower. 0.99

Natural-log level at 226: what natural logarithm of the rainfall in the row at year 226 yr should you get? 5.85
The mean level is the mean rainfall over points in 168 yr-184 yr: 304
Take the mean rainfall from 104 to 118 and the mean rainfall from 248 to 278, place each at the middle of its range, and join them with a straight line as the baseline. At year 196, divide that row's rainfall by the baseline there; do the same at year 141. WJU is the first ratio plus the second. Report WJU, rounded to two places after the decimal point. 1.92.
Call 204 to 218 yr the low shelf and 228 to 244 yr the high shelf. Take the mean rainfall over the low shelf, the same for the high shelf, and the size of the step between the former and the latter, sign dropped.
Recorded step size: 8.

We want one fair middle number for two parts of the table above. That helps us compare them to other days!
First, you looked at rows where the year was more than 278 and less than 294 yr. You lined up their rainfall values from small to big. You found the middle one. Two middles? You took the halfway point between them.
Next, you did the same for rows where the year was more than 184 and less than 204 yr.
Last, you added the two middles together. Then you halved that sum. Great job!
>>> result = 309.8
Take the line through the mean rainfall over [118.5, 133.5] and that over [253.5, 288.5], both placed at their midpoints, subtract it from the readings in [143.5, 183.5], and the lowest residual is -44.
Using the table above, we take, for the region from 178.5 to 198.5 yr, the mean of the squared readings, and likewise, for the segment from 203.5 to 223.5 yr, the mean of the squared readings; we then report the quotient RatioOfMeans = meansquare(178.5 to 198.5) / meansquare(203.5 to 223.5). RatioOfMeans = 0.91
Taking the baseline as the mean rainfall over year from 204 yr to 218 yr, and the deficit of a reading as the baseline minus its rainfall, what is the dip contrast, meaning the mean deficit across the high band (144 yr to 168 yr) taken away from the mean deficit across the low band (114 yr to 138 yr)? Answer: -24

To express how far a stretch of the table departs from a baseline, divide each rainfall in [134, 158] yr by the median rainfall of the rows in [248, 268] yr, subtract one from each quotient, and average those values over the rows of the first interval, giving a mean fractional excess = -0.06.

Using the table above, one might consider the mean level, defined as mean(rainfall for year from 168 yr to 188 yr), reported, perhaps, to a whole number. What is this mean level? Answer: 303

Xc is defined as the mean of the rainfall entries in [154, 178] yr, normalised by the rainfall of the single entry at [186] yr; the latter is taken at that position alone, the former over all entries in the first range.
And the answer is 1.02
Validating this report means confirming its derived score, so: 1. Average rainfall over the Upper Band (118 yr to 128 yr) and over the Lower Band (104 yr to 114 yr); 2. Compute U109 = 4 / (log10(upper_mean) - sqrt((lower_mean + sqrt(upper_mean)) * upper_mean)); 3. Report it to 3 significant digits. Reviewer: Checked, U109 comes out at -0.0118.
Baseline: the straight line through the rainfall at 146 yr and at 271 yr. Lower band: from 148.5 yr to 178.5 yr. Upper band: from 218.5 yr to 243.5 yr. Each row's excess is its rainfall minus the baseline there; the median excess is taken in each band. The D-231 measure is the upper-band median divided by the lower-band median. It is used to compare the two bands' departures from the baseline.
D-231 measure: 3.5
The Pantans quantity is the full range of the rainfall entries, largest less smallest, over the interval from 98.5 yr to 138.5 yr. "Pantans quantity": 40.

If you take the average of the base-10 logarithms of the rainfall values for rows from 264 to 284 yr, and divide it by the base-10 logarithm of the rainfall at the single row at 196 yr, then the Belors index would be 1.01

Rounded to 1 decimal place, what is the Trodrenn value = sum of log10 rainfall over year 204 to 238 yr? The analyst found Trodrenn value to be 17.6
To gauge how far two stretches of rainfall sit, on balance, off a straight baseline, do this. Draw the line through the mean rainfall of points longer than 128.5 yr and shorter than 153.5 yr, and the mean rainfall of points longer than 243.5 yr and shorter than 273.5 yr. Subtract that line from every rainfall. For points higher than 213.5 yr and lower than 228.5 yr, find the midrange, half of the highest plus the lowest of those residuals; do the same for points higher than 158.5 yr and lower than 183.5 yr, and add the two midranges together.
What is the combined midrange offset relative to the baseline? -6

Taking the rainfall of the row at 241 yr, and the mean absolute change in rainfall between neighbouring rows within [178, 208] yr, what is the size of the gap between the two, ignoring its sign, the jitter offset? 291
